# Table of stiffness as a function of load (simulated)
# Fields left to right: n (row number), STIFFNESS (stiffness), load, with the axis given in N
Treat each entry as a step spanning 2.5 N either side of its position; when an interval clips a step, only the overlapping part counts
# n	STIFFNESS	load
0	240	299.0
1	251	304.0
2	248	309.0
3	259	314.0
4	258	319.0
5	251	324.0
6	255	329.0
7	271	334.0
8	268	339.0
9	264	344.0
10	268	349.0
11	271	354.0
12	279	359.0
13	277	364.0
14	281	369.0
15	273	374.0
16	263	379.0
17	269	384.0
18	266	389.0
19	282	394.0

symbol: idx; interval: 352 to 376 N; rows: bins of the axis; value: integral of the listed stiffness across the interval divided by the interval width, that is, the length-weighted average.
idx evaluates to 276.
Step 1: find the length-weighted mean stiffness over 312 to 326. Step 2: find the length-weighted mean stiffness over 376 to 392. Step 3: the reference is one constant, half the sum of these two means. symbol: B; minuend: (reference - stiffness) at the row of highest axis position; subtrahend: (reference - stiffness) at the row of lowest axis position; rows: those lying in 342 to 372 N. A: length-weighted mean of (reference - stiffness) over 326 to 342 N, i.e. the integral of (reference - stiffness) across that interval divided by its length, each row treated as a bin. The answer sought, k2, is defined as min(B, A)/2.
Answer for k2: -8.5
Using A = -3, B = -17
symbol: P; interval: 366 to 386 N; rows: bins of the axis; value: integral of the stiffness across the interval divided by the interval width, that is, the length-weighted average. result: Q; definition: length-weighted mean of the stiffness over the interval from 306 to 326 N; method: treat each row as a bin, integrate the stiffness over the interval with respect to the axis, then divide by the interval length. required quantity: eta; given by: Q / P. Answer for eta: 0.93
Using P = 272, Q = 254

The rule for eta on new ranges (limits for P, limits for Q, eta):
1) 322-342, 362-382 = 1.04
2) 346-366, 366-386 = 0.99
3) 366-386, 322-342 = 0.96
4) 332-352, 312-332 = 0.96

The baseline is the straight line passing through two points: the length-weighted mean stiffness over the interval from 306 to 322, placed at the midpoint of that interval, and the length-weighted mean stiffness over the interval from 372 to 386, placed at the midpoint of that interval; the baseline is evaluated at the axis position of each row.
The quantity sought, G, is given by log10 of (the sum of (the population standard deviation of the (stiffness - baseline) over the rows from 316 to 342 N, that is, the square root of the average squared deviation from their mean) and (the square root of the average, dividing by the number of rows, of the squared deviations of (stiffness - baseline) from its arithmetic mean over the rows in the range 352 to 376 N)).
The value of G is 1.01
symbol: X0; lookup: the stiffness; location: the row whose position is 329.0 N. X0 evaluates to 255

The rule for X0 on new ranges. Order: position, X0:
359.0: 279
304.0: 251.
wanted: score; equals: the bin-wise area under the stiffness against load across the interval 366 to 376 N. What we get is 2772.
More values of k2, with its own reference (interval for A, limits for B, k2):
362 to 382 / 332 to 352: -6.0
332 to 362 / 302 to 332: -4.4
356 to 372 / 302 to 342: -8.6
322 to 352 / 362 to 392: -0.9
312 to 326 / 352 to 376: -1.0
